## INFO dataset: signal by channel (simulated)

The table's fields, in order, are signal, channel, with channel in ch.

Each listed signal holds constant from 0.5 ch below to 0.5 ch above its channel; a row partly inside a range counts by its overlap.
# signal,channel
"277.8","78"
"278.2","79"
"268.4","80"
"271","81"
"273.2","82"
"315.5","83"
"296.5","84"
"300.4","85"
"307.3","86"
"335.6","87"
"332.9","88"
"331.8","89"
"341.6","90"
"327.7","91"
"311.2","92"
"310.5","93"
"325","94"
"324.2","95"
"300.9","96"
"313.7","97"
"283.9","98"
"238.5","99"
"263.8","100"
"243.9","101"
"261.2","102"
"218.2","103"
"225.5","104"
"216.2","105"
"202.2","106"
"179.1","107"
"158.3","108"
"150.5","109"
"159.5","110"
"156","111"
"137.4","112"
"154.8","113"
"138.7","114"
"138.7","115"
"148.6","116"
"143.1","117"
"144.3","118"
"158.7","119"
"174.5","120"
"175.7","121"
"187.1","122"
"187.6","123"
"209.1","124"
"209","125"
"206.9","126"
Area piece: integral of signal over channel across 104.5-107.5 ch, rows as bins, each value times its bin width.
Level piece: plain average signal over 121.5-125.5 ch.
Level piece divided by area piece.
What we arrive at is 0.33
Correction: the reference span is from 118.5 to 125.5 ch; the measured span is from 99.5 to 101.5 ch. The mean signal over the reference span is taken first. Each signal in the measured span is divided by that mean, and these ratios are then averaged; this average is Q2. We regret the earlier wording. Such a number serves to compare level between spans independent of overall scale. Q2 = 1.4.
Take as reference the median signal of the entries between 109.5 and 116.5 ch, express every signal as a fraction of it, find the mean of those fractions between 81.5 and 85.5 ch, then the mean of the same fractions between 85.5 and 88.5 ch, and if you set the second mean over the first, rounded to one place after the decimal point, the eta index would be 1.1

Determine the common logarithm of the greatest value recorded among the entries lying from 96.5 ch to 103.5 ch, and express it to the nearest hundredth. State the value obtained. 2.50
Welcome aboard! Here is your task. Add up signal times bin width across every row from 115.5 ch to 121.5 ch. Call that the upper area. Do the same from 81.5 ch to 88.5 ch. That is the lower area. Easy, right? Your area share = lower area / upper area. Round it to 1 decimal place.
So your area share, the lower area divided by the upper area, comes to 2.3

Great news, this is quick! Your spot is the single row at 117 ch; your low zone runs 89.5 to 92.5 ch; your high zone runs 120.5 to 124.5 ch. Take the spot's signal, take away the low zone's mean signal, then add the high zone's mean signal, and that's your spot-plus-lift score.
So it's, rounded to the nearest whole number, 6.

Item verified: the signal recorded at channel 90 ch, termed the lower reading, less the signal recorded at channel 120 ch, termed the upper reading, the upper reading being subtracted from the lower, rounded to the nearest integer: 167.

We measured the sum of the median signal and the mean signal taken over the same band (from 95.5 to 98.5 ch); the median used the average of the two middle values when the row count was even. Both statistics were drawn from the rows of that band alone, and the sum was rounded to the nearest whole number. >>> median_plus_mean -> 600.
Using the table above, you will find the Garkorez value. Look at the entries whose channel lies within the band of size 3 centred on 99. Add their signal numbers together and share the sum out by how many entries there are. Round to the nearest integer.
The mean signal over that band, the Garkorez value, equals 262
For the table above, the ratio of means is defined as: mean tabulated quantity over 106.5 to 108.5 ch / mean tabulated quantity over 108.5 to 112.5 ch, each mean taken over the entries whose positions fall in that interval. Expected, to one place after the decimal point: 1.1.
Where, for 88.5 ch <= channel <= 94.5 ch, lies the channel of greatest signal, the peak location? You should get 90 ch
